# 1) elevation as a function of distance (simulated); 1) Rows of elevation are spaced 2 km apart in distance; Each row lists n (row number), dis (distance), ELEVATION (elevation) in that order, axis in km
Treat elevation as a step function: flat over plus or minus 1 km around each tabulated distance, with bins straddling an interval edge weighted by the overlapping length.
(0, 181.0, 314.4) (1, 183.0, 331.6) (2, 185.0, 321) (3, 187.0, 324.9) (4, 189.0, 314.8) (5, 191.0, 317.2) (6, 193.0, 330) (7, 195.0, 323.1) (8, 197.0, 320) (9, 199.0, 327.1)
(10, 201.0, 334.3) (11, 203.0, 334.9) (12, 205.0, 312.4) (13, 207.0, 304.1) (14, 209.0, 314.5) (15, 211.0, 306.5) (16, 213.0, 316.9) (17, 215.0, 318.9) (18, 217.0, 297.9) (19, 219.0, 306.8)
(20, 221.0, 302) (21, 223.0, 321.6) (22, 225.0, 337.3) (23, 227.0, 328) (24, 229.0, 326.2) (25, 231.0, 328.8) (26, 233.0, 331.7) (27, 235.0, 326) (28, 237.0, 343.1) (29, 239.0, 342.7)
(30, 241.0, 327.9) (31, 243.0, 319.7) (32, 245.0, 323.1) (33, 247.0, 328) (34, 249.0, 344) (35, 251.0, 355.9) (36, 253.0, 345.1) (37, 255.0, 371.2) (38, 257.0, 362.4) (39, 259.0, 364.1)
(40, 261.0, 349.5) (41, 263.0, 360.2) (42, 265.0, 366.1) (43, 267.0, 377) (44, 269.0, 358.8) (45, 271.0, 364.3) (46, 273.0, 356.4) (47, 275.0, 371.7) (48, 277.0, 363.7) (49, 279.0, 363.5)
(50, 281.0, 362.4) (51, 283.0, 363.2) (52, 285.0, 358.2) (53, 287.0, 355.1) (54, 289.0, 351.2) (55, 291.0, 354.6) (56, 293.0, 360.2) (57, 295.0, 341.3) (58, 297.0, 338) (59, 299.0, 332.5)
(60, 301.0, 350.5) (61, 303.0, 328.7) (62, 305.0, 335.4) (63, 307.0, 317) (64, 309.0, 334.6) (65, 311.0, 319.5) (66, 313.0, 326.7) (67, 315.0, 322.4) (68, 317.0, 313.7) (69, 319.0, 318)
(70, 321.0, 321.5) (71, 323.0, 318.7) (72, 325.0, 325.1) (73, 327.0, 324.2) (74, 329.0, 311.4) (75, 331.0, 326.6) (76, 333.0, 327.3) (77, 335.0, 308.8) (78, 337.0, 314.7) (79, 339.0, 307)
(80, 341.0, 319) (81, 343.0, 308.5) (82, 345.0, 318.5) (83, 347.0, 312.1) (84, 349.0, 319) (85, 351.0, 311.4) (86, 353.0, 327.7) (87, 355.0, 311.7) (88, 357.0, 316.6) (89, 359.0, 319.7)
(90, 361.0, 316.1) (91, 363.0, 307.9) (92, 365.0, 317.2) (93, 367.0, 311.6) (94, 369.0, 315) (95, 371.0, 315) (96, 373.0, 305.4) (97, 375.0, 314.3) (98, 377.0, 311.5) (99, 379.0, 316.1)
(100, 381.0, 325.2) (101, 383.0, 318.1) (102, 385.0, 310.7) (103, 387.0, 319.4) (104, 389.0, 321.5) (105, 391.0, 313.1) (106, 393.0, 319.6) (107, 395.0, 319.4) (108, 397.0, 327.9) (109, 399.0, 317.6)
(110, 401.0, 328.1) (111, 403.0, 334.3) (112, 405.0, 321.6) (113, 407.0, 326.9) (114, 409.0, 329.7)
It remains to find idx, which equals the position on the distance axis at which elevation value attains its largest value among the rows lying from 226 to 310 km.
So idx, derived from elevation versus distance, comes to 267.0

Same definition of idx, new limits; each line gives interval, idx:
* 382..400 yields 397.0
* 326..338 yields 333.0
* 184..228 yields 225.0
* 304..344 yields 305.0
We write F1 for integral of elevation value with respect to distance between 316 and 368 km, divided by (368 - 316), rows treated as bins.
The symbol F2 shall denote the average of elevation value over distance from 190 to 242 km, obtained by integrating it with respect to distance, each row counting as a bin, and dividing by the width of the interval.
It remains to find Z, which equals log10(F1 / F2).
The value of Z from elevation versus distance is -0.008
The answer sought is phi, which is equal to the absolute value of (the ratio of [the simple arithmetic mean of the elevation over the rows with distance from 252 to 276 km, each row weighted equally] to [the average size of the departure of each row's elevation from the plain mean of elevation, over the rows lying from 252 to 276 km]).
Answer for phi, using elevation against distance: 53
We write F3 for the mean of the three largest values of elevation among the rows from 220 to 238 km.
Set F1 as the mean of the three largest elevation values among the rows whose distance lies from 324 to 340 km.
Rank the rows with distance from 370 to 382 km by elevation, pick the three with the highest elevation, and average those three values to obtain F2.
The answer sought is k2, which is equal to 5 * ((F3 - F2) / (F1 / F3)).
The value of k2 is 96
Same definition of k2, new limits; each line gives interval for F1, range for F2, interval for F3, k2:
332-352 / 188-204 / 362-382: -67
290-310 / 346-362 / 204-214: -33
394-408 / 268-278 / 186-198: -200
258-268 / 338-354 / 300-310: 84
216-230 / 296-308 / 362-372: -122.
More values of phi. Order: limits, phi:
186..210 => 42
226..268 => 23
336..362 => 74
